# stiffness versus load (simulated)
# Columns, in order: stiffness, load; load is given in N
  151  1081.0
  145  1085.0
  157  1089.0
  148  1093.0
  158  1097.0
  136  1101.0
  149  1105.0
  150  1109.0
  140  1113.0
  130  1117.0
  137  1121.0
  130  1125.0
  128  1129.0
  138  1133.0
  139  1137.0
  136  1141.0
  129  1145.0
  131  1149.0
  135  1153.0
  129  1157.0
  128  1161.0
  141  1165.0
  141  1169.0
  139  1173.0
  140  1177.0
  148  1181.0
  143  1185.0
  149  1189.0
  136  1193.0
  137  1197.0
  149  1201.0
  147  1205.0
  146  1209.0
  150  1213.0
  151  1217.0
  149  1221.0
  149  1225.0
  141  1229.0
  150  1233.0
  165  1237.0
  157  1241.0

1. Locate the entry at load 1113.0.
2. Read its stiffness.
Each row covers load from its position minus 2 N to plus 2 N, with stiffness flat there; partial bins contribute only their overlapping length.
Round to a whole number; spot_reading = 140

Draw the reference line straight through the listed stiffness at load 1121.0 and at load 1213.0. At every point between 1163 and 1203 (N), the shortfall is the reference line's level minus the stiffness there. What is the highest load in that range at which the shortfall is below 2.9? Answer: 1201.0 N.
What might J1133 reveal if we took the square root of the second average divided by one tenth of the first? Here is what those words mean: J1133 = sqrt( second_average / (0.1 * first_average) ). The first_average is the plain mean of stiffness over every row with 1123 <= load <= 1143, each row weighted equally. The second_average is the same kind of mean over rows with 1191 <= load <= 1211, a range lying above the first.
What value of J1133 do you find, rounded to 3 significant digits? 3.26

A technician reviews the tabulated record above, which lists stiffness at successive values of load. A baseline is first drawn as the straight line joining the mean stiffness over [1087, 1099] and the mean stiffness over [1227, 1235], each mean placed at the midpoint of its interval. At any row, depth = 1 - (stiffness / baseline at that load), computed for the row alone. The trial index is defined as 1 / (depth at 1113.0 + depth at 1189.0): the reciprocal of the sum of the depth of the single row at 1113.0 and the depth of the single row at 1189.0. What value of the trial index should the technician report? 13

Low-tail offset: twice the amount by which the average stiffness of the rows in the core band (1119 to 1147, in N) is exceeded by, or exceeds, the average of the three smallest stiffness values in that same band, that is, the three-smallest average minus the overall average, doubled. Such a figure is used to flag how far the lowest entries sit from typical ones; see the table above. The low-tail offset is -9.7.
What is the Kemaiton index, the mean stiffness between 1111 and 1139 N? 135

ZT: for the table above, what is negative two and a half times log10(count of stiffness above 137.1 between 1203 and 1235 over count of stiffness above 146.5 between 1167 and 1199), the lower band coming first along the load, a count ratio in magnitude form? -1.5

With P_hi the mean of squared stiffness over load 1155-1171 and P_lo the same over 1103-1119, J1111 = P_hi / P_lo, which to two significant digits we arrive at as 0.90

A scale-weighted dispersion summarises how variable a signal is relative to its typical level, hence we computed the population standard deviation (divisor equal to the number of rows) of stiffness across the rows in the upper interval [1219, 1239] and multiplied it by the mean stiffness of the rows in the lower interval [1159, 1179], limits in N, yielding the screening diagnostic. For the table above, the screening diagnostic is 1076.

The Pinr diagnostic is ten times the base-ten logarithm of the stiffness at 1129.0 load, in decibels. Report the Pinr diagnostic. 21.1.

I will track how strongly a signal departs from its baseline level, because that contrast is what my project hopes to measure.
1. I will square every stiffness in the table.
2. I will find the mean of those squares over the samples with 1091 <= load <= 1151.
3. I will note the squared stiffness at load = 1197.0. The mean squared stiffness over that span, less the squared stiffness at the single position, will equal 516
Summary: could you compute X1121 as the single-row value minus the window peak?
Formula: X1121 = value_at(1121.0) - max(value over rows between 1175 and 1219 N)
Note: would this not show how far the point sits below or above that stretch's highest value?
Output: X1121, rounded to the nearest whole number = -14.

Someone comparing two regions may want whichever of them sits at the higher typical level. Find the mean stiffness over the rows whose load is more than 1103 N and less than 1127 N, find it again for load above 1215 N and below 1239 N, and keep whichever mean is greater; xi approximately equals 151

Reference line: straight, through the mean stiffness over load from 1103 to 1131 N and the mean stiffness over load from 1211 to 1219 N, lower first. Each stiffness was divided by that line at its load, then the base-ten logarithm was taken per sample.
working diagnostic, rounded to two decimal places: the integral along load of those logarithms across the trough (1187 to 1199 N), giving -0.26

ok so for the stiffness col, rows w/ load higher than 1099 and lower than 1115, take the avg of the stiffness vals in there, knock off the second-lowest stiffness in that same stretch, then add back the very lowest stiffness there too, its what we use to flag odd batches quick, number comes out 140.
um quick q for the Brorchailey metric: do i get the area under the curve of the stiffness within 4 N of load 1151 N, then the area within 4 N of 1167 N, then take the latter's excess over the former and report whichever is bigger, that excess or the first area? 1064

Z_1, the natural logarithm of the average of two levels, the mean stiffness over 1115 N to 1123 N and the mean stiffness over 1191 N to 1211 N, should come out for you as 4.93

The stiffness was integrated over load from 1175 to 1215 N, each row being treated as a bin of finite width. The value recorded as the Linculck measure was 5780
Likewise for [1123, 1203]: 10984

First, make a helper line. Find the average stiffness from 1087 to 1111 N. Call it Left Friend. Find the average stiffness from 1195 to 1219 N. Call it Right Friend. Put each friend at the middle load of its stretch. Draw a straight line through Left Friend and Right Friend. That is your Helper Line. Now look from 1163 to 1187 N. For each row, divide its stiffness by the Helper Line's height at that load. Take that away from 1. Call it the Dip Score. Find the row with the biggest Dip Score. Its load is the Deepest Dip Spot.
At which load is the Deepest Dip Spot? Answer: 1173.0 N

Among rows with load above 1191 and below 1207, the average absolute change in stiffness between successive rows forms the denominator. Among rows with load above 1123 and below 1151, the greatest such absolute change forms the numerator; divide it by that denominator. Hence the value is 2.0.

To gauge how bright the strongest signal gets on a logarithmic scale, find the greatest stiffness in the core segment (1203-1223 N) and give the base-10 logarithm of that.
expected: 2.18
